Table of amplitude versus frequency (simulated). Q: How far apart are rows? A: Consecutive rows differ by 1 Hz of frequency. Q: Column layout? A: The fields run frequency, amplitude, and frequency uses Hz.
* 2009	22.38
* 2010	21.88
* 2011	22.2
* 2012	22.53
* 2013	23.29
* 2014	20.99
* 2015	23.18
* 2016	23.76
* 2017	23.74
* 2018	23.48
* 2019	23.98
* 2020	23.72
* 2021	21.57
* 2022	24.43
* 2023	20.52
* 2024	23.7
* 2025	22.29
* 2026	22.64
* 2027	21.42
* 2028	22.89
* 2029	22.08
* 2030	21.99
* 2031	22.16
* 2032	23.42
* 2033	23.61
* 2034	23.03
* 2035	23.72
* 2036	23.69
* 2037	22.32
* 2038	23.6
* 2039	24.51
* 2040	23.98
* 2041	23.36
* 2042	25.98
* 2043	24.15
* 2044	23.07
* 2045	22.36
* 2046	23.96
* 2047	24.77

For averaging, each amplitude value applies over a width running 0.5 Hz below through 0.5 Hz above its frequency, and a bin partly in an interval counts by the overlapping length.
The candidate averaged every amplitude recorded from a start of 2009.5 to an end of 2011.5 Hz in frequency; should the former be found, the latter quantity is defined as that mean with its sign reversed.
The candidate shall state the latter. -22.0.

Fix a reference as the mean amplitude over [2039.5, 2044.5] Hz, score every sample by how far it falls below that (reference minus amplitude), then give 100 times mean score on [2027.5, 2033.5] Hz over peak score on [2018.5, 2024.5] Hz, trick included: 39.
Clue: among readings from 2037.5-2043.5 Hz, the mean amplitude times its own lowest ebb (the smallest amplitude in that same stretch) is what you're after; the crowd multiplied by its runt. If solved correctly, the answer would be 567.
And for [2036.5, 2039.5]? 524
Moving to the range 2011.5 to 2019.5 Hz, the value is 485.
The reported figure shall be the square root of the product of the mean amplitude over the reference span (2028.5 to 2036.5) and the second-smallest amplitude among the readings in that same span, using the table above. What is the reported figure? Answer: 22.5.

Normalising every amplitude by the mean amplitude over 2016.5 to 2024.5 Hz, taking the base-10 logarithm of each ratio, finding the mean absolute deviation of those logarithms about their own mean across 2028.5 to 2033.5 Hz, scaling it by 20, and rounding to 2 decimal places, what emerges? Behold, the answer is 0.26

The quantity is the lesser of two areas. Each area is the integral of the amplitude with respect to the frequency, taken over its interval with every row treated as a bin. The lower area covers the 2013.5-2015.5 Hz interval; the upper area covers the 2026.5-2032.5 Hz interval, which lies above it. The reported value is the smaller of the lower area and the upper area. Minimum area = 44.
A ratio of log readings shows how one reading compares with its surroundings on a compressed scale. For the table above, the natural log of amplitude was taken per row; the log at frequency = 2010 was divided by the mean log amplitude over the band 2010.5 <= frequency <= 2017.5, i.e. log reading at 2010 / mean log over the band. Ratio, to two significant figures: 0.99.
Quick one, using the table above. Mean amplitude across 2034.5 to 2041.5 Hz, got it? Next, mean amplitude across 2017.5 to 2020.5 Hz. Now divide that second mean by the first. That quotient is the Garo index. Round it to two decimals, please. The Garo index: 1.01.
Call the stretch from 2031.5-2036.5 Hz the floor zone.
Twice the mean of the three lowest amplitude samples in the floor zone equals 46.7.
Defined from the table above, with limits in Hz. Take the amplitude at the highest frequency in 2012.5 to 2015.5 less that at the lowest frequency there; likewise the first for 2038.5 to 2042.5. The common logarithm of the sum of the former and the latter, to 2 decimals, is 0.13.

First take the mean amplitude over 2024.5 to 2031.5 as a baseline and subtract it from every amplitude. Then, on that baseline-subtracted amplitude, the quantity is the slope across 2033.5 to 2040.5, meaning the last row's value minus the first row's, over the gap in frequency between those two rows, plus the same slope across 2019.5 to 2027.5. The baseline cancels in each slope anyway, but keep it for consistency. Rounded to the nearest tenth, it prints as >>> -0.2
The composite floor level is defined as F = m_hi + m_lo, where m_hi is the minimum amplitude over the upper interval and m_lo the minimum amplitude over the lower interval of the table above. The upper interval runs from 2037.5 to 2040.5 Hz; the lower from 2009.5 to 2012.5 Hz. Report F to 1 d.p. 45.5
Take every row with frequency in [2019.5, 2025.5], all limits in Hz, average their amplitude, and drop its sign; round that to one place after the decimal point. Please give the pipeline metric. 22.7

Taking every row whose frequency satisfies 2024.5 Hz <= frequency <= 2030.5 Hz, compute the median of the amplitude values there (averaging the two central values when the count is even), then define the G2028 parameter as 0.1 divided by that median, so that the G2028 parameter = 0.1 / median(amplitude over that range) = 0.0045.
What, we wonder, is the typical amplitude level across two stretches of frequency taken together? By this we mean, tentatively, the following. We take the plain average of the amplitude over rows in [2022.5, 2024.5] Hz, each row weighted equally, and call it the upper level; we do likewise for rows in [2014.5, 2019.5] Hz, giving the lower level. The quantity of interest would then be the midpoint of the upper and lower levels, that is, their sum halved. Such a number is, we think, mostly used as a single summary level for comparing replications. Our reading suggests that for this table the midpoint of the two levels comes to 22.9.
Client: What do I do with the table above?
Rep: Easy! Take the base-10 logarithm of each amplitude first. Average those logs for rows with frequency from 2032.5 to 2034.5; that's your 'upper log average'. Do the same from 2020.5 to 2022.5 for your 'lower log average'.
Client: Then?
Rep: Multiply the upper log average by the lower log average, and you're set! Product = 1.861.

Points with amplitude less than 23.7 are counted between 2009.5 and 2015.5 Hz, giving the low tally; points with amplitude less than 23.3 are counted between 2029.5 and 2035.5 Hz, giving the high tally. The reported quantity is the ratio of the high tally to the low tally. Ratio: 0.5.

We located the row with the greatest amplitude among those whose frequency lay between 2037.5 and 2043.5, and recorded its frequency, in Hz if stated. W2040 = 2042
